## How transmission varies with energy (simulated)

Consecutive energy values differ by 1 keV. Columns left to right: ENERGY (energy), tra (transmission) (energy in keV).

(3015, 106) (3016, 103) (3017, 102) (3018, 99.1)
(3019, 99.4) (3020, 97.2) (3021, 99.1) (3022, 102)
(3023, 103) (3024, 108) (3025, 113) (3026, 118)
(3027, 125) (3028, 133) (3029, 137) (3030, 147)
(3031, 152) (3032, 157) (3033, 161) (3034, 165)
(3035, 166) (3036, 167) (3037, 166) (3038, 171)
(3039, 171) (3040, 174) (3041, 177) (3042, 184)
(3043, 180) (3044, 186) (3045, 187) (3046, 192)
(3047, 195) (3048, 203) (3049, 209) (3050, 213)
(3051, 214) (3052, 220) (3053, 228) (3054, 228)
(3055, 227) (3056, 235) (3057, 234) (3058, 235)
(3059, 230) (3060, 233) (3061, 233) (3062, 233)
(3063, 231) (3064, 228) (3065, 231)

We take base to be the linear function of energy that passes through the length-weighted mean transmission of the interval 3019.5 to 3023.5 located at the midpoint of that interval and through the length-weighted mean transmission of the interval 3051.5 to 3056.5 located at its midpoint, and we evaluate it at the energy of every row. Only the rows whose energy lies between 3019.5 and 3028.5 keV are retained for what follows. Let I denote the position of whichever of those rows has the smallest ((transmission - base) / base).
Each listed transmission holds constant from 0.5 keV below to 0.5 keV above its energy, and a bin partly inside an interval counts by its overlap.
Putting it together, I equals 3023 keV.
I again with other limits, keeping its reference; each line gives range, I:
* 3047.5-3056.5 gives 3055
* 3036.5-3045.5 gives 3045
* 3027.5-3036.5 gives 3029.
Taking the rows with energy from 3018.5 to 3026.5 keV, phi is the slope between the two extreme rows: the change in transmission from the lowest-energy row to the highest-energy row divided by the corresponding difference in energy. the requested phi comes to 2.7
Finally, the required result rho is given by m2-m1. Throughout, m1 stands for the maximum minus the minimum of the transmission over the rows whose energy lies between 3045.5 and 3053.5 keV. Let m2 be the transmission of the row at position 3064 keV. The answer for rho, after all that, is 192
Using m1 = 36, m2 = 228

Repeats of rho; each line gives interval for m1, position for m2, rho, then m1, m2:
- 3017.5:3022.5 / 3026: 113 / 5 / 118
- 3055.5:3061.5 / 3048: 198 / 5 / 203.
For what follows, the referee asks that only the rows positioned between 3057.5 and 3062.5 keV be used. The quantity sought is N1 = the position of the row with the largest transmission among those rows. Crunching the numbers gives 3058 keV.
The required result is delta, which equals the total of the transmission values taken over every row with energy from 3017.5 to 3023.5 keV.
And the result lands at 600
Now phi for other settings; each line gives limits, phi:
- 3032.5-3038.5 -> 2.0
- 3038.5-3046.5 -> 3.0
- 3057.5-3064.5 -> -1.2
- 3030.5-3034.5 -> 4.3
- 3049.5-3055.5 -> 2.8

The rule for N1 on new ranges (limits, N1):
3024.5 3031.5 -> 3031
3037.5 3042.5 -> 3042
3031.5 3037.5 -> 3036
